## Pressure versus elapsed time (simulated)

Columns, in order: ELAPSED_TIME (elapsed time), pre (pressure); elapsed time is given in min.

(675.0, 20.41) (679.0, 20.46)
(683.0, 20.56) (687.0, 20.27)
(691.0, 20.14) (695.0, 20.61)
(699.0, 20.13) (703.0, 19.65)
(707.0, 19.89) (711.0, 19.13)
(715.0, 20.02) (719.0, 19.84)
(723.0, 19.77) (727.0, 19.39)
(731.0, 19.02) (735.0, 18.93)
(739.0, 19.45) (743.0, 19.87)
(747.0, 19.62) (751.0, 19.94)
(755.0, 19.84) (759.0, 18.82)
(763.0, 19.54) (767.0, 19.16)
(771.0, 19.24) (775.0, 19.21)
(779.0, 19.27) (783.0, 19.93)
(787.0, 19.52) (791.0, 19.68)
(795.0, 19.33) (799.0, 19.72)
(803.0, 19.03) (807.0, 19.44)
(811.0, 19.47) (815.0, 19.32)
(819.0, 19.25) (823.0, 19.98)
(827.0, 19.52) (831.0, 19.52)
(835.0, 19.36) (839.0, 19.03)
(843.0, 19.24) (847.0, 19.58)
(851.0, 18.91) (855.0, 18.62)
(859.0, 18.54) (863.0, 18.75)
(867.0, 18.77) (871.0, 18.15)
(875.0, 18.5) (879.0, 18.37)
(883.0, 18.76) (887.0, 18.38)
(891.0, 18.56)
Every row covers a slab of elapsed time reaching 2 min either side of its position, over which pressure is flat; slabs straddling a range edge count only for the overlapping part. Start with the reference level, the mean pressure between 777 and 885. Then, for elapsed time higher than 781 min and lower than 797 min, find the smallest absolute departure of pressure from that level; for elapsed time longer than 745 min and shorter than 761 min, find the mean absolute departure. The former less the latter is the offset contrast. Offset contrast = -0.40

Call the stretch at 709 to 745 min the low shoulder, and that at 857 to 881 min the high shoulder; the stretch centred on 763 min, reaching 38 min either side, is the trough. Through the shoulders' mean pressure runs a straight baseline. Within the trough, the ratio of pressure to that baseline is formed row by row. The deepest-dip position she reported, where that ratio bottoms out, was 735.0 min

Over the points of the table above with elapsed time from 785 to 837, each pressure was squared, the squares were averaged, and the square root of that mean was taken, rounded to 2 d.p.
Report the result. 19.47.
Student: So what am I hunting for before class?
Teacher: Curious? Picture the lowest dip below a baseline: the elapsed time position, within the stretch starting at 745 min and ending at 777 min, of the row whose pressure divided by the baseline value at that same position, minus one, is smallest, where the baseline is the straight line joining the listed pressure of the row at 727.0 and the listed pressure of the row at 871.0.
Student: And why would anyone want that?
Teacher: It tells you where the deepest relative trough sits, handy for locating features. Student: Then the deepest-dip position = 759.0 min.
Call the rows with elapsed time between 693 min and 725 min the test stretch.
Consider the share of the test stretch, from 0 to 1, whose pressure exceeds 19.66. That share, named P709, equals 0.75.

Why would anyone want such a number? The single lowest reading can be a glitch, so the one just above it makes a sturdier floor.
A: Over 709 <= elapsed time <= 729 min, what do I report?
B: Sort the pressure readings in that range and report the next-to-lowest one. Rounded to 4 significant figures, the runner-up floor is 19.39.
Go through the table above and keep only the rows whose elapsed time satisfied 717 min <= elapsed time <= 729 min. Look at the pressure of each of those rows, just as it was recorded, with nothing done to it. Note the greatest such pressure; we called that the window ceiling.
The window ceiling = 19.84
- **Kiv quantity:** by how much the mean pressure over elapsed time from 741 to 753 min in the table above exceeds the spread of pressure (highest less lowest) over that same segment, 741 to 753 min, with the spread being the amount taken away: 19.49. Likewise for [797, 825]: 18.51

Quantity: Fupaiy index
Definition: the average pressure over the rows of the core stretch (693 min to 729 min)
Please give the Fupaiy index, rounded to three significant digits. 19.8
